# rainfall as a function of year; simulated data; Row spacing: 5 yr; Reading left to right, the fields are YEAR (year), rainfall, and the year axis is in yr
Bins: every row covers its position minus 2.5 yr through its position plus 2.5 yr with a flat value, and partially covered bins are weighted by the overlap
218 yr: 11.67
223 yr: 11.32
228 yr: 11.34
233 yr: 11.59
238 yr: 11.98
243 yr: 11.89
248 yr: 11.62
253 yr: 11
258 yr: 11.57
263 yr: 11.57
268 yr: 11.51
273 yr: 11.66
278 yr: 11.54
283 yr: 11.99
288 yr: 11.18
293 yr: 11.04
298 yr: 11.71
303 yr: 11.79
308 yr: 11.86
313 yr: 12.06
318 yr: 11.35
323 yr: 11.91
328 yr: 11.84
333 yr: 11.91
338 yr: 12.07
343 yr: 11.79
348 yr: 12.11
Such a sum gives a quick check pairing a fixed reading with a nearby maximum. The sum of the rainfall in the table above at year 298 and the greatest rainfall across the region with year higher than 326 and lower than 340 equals 23.8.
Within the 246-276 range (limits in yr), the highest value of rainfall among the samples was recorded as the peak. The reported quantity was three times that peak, 35.0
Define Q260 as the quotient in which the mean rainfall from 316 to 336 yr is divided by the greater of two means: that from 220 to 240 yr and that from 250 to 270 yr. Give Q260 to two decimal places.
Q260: 1.02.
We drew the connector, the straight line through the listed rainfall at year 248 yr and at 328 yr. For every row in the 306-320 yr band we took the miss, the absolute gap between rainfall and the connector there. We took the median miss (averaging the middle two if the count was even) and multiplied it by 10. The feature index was 2.6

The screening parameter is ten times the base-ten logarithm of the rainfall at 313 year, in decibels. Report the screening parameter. 10.8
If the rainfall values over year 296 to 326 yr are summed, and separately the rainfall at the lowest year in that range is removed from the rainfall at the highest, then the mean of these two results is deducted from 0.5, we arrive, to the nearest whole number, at -35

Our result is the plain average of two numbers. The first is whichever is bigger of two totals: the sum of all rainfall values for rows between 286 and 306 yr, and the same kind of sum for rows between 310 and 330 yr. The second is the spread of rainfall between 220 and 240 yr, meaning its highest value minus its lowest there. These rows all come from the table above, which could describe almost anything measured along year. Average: 23.9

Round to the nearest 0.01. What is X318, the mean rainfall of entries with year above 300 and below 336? 11.82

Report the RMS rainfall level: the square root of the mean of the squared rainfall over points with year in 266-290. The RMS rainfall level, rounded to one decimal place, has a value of 11.6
